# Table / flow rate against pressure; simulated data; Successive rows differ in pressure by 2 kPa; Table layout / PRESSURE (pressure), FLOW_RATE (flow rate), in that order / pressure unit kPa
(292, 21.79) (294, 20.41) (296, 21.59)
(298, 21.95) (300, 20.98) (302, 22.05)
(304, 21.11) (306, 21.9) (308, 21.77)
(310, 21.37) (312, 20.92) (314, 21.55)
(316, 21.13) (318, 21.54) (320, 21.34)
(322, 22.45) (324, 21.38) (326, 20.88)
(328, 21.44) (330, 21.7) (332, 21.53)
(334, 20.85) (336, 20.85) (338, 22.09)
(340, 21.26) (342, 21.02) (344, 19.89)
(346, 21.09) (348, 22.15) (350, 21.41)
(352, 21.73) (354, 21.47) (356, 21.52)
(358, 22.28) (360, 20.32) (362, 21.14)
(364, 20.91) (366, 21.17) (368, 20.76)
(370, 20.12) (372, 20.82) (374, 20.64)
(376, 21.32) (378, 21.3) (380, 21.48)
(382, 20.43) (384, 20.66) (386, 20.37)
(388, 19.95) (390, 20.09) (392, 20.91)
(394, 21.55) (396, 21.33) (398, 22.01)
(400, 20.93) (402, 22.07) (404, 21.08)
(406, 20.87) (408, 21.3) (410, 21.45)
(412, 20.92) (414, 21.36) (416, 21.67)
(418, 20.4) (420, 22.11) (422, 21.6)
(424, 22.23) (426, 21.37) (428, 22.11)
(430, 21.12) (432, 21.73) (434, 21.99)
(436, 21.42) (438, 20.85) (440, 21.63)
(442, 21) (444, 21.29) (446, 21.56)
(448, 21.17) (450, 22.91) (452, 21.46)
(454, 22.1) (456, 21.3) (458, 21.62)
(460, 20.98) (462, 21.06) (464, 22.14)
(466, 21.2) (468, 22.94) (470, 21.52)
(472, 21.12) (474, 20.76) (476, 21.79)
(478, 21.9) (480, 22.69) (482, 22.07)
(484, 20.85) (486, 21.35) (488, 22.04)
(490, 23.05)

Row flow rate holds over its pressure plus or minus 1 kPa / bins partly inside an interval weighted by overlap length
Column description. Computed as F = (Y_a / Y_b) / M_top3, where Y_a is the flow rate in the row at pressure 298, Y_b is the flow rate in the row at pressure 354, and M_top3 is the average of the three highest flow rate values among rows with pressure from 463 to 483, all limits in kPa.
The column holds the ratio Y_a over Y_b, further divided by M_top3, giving 0.0453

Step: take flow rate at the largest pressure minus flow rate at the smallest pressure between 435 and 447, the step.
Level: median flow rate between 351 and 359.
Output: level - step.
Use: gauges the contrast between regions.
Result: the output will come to 21.5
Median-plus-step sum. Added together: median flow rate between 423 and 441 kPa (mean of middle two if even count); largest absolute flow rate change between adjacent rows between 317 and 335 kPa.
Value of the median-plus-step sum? 22.7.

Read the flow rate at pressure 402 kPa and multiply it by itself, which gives 487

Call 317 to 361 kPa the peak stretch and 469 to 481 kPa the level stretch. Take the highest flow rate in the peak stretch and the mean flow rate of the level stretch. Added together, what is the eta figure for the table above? 44.1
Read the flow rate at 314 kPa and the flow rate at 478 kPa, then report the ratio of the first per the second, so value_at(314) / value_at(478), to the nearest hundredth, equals 0.98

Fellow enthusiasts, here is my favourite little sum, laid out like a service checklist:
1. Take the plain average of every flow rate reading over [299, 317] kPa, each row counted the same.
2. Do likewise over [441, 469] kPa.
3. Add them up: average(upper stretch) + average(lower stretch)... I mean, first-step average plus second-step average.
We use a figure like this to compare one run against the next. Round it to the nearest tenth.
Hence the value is 43.0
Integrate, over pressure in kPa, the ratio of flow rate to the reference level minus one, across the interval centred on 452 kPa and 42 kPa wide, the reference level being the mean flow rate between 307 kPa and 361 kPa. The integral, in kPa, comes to 0.4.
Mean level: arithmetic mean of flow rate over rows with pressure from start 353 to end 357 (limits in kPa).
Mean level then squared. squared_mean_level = 462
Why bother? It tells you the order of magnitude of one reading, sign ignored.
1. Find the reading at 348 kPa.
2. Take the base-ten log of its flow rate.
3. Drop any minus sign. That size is 1.35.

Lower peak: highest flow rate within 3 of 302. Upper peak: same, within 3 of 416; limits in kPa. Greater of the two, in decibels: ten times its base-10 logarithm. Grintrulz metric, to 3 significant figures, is 13.4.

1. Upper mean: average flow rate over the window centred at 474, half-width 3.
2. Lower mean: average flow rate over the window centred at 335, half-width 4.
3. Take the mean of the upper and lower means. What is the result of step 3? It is 21.3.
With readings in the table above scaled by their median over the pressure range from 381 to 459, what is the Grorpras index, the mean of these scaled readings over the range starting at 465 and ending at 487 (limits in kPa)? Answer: 1.014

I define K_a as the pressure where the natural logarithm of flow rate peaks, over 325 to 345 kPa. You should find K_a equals 338 kPa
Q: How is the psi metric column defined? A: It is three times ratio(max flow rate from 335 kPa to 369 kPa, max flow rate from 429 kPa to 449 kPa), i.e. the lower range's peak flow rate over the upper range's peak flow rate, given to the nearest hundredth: 3.04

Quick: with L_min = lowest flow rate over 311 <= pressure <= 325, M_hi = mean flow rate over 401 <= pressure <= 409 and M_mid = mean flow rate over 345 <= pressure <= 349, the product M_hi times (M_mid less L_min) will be 15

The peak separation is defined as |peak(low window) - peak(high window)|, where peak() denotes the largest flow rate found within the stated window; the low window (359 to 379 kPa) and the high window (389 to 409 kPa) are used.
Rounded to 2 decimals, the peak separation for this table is 0.75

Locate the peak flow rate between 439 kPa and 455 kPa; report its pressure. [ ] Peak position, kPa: 450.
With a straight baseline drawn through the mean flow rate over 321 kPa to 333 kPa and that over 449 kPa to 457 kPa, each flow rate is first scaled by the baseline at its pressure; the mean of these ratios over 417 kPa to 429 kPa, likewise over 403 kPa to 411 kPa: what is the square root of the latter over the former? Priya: 0.990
